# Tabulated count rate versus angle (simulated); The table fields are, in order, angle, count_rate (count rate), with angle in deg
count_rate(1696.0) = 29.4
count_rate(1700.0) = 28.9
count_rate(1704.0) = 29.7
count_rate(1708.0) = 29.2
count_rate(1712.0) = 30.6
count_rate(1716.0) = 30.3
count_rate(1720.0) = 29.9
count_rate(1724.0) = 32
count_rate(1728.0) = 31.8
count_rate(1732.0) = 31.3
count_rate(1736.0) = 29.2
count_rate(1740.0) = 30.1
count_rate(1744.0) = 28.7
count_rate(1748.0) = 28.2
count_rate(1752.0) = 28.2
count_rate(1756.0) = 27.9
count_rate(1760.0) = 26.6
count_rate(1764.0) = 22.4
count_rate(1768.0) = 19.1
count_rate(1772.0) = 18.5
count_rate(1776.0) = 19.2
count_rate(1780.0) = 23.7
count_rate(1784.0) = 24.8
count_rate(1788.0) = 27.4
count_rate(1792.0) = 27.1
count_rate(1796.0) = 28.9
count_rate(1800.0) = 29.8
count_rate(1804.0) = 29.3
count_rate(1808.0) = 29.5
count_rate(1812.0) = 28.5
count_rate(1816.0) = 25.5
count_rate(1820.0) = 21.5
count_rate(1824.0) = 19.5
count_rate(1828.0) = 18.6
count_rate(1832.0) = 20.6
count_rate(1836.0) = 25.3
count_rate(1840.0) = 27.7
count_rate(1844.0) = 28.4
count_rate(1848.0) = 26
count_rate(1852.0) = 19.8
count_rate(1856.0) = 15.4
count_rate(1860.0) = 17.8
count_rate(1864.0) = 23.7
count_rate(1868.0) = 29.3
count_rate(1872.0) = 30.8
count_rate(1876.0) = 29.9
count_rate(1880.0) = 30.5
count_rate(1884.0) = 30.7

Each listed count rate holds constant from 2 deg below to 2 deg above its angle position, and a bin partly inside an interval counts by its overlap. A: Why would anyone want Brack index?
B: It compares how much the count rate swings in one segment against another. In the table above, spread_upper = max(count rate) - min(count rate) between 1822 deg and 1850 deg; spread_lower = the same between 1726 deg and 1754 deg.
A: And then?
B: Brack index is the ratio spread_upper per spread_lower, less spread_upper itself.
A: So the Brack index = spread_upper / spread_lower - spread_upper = -7.1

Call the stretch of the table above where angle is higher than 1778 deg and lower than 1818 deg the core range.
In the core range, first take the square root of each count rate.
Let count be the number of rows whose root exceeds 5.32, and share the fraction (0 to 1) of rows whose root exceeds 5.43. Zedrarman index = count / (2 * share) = 12.5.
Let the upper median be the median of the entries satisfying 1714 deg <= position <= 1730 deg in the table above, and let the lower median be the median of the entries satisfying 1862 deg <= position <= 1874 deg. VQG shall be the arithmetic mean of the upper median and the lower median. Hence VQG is 30.2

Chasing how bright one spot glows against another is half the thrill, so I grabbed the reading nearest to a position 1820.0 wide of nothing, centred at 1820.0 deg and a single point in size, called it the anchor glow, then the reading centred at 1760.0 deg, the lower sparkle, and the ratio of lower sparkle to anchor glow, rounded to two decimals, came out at 1.24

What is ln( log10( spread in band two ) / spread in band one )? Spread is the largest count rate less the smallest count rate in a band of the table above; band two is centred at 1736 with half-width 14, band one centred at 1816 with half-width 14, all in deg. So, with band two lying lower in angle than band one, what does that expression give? -2.93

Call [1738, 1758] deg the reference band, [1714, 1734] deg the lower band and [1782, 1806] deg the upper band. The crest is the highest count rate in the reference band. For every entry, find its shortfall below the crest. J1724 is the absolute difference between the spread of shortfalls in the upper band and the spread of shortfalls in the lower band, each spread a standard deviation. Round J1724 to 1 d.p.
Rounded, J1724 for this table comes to 0.9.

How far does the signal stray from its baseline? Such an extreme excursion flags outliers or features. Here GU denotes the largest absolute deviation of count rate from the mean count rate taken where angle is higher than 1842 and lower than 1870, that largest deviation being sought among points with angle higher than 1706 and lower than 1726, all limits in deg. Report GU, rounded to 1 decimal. 9.1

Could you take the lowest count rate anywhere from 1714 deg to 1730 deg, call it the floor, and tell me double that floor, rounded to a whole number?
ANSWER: 60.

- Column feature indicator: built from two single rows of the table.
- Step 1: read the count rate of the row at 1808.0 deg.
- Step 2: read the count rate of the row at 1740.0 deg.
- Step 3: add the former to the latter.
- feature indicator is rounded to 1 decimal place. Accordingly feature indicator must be 59.6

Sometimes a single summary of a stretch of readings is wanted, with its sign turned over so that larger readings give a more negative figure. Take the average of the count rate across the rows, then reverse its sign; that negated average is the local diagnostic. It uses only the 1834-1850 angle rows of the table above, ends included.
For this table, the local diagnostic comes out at -27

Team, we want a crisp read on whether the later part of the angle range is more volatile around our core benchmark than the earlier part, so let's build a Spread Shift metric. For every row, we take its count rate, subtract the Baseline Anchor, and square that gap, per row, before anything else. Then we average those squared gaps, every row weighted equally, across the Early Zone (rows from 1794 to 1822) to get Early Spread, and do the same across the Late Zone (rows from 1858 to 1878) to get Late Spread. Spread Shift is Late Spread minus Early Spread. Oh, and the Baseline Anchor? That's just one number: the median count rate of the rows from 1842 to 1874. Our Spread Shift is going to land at 11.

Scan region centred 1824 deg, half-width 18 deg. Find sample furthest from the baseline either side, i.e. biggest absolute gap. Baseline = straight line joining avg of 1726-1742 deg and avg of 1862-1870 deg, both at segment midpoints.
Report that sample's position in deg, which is 1828.0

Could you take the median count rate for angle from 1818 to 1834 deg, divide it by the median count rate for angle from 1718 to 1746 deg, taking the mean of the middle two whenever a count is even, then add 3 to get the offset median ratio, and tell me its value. 3.67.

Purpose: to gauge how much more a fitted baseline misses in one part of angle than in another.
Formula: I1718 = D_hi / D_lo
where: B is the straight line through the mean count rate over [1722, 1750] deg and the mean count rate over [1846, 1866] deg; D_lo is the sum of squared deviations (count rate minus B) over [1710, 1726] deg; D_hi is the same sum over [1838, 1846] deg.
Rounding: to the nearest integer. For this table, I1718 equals 11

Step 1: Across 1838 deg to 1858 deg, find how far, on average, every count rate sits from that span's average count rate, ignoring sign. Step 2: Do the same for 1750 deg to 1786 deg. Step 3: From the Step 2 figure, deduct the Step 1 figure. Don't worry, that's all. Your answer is -1.5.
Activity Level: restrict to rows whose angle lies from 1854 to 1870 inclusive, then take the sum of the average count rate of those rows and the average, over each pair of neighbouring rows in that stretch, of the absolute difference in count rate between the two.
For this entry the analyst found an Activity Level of 26.2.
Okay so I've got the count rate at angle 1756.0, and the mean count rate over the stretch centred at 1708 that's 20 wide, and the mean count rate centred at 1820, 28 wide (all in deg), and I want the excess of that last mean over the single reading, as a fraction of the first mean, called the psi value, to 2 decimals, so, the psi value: -0.15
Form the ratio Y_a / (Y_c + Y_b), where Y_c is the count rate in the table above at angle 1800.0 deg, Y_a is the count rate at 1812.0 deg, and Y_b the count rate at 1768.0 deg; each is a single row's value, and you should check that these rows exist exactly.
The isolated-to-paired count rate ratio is 0.58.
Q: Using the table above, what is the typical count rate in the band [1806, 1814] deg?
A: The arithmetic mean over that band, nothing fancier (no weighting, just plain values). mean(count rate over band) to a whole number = 29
